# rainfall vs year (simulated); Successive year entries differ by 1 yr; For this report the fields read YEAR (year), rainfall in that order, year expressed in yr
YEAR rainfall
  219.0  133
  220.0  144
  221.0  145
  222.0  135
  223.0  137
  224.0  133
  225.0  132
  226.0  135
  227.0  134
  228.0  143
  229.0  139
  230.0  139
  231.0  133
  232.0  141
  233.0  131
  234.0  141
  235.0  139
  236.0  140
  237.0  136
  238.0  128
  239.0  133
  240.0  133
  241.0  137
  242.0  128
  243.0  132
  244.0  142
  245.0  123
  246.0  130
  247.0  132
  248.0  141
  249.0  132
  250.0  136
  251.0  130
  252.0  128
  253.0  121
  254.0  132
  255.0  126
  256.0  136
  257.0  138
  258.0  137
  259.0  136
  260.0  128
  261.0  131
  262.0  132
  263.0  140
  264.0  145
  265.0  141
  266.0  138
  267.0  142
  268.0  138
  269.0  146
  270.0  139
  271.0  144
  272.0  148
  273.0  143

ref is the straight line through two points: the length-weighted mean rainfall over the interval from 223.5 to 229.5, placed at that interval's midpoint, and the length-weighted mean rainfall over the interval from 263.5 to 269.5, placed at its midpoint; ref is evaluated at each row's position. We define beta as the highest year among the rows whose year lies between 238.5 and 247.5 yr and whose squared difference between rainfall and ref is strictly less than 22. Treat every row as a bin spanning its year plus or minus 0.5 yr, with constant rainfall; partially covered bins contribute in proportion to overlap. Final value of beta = 244.0 yr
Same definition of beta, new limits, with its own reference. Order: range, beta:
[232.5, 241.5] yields 241.0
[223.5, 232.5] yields 232.0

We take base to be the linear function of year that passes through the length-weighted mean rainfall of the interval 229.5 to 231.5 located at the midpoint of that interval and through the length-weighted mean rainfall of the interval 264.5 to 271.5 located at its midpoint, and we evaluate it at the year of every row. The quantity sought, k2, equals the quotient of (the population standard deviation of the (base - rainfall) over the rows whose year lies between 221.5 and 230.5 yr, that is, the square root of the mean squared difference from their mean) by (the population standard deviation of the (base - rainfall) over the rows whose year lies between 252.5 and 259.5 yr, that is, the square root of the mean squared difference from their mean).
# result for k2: 0.54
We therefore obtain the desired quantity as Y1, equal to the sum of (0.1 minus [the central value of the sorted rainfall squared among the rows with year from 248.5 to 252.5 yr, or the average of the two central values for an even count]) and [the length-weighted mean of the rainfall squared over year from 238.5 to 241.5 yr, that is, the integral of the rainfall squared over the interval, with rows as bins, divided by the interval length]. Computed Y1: 887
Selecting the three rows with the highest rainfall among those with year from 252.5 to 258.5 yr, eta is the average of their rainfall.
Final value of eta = 137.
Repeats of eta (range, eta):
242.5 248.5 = 138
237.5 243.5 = 134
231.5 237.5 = 141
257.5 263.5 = 138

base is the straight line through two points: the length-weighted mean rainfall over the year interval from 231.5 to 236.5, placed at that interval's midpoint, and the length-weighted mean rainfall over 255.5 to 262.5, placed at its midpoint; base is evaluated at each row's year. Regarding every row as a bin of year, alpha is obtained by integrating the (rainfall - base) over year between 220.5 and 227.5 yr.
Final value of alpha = -30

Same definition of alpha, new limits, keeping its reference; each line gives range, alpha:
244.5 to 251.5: -28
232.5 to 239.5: -18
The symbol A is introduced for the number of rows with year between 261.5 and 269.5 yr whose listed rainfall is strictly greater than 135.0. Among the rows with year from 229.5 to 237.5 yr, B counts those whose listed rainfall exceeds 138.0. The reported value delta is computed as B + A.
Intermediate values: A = 7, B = 5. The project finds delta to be 12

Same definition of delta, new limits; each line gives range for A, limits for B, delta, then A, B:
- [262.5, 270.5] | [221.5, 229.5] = 10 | 8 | 2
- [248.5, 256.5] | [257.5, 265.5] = 5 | 2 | 3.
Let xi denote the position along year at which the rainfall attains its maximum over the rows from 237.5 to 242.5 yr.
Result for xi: 241.0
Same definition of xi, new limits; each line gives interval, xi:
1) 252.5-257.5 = 257.0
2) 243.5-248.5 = 244.0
